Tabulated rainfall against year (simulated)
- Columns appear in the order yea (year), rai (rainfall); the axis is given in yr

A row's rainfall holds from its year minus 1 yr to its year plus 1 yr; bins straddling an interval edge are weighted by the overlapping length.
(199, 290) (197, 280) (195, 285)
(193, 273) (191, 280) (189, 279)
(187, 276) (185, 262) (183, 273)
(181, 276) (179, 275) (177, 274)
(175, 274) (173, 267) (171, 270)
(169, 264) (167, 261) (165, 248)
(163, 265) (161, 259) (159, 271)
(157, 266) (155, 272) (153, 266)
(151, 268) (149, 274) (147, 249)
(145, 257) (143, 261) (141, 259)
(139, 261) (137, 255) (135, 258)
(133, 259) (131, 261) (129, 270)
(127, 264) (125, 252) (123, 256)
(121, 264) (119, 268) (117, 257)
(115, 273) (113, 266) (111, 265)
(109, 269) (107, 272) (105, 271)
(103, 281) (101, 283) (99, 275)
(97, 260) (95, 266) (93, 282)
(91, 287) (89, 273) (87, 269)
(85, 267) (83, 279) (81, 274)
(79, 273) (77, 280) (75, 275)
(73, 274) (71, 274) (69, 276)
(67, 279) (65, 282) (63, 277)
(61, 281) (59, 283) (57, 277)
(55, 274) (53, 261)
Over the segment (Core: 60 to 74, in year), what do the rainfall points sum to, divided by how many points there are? 278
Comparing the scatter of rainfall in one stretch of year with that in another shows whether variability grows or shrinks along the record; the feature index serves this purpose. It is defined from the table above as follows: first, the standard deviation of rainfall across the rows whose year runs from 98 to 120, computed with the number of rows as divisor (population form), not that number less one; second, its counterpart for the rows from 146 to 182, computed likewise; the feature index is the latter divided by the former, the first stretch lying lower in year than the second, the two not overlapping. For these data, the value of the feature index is 1.14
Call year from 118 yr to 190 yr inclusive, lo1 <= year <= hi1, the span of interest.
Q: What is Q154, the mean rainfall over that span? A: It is 264.8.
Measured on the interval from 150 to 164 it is 266.7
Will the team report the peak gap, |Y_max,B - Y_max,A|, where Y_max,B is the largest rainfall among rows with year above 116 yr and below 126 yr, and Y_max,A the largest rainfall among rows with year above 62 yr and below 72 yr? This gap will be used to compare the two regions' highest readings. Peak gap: 14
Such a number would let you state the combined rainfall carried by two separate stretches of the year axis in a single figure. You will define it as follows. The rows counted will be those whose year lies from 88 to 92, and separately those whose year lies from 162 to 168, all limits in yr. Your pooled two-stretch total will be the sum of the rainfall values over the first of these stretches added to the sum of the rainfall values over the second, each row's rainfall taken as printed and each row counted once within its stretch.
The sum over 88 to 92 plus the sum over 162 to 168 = 1334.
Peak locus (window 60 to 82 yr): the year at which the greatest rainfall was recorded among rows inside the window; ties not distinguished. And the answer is 65 yr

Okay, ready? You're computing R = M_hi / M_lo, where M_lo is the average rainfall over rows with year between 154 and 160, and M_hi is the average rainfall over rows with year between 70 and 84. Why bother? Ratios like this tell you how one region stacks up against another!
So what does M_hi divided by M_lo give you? 1.02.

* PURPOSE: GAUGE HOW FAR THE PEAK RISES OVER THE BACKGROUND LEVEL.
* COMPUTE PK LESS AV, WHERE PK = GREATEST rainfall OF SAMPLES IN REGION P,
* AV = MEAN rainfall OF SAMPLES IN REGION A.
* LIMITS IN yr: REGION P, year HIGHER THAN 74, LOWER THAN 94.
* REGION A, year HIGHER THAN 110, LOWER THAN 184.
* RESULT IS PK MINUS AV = 23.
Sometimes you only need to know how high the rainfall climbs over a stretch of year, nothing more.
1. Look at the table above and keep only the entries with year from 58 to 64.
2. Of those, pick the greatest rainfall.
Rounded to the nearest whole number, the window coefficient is 283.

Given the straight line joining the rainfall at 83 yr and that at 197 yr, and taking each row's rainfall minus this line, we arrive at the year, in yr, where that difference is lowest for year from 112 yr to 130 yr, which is 125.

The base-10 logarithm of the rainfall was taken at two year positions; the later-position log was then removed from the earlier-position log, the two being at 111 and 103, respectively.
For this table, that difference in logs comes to 0.025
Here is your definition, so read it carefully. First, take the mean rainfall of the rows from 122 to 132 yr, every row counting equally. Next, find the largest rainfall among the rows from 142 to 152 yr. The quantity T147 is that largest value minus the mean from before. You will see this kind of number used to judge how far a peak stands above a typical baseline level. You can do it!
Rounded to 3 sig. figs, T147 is 13.4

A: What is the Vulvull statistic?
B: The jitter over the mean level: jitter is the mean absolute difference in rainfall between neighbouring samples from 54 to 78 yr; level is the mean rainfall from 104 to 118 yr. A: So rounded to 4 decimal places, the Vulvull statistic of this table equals 0.0116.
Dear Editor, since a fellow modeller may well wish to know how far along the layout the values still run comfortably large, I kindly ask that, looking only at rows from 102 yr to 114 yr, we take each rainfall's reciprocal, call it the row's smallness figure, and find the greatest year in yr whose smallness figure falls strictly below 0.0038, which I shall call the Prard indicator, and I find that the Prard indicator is 113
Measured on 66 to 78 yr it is 77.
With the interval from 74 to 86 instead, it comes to 85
